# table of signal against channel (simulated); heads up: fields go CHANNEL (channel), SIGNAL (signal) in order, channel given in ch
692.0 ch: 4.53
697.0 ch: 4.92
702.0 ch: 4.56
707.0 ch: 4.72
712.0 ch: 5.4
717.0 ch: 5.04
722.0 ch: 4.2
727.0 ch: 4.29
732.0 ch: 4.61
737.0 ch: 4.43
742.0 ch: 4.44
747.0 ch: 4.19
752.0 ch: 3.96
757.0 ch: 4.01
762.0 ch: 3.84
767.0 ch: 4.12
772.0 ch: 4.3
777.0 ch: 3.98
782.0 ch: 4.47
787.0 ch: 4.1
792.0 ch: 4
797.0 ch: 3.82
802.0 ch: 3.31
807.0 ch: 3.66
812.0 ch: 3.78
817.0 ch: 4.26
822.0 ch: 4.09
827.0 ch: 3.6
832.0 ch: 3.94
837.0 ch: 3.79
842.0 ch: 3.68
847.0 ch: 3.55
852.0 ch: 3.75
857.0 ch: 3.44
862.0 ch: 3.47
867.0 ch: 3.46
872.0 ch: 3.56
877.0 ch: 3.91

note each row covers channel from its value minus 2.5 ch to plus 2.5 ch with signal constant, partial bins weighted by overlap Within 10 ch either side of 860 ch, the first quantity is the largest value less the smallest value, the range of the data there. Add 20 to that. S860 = 20.3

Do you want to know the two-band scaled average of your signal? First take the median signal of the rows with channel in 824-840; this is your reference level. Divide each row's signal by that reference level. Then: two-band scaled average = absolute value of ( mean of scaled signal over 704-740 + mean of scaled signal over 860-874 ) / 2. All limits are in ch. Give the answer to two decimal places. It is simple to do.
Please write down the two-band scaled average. 1.08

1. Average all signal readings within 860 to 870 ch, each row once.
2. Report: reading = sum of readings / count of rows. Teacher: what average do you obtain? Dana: 3.5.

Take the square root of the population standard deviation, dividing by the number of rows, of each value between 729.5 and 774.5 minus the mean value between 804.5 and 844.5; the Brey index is 0.490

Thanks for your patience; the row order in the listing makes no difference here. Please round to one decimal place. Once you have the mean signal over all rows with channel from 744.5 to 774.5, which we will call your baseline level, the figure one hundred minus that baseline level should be 95.9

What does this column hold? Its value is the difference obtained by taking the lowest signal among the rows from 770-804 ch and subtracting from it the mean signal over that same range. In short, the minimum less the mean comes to -0.69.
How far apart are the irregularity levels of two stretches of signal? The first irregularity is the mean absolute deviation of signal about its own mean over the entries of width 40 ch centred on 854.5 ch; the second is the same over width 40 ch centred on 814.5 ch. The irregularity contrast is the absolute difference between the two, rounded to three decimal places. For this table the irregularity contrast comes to 0.106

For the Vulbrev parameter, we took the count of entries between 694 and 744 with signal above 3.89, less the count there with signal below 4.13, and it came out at 10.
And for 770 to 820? -1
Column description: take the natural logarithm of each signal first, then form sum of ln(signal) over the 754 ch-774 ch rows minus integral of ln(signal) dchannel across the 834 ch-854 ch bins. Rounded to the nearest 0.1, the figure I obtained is -20.5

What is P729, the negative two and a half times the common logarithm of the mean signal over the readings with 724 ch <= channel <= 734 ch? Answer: -1.62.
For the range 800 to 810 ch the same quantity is -1.36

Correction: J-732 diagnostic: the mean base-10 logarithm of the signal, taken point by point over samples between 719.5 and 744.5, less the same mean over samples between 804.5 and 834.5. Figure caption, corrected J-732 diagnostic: 0.054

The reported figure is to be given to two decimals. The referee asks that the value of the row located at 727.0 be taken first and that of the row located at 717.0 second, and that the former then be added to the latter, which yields 9.33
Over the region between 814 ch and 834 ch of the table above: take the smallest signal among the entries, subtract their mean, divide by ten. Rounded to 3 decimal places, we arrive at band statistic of -0.037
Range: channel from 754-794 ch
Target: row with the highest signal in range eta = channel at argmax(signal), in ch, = 782.0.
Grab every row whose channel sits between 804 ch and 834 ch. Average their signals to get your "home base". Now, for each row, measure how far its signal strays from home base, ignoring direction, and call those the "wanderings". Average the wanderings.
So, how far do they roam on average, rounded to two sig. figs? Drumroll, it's 0.21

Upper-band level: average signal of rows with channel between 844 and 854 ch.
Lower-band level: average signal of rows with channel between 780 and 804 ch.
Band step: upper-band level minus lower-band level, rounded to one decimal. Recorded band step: -0.3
